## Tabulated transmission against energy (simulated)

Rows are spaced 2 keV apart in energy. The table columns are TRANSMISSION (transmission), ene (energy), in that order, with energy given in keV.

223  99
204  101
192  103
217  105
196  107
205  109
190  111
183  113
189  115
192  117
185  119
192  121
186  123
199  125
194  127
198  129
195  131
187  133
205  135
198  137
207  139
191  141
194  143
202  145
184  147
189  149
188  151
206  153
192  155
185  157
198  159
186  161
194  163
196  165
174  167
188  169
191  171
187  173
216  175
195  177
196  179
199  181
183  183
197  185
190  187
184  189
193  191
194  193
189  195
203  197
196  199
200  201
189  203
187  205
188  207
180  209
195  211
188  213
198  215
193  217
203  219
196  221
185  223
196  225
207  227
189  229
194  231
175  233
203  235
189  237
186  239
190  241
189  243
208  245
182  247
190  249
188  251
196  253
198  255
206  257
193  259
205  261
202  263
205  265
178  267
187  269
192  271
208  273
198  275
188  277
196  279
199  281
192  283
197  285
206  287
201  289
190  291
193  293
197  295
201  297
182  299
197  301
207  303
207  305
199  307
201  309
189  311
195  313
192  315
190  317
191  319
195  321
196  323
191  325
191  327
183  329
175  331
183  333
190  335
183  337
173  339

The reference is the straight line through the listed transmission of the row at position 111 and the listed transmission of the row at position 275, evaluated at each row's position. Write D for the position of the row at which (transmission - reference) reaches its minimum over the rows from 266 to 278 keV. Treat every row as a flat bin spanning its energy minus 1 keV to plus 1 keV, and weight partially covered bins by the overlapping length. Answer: 267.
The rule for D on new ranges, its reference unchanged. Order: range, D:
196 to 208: 205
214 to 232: 223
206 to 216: 209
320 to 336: 331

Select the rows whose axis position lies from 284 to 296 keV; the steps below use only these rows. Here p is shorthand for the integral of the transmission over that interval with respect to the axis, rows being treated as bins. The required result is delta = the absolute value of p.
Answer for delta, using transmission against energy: 2368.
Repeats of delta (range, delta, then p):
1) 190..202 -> 2350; 2350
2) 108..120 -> 2288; 2288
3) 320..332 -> 2262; 2262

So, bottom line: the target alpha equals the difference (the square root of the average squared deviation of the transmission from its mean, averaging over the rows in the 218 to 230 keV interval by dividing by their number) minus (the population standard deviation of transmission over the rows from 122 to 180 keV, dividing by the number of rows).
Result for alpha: -0.8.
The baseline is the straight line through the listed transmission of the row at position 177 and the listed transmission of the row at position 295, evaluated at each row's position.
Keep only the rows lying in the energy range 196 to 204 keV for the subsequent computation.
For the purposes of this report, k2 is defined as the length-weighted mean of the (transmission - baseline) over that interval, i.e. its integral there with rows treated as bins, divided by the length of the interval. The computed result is 2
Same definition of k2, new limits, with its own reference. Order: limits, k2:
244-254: -3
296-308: 2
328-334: -17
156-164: -4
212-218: -3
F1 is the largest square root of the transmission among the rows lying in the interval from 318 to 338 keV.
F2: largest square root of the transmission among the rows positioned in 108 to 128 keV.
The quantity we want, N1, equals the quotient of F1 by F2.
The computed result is 0.98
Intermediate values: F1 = 14.0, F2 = 14.3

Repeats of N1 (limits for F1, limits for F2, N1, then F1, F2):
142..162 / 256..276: 1.00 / 14.4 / 14.4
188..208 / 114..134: 1.01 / 14.2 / 14.1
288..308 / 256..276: 1.00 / 14.4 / 14.4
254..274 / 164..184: 0.98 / 14.4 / 14.7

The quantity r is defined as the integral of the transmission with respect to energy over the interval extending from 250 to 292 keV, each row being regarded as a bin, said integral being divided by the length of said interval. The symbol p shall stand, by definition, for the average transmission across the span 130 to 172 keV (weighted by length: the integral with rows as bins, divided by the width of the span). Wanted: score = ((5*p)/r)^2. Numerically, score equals 24.1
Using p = 193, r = 196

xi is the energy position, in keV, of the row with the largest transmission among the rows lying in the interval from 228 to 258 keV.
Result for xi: 245 keV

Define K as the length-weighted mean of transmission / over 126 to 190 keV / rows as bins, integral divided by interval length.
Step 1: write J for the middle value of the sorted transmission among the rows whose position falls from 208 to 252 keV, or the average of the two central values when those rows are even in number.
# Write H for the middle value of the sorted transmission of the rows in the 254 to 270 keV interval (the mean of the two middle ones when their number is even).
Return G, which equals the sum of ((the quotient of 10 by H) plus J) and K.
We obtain 383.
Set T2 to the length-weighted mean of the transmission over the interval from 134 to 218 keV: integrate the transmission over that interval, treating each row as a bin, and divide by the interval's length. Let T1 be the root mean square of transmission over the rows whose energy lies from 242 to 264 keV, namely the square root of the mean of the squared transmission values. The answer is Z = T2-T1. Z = -3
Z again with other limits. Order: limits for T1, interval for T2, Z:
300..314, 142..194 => -7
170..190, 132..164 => 0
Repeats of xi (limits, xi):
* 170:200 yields 175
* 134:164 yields 139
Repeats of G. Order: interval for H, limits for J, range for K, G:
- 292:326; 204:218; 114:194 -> 381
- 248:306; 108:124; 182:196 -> 380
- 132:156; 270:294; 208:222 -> 390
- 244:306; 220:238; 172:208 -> 388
